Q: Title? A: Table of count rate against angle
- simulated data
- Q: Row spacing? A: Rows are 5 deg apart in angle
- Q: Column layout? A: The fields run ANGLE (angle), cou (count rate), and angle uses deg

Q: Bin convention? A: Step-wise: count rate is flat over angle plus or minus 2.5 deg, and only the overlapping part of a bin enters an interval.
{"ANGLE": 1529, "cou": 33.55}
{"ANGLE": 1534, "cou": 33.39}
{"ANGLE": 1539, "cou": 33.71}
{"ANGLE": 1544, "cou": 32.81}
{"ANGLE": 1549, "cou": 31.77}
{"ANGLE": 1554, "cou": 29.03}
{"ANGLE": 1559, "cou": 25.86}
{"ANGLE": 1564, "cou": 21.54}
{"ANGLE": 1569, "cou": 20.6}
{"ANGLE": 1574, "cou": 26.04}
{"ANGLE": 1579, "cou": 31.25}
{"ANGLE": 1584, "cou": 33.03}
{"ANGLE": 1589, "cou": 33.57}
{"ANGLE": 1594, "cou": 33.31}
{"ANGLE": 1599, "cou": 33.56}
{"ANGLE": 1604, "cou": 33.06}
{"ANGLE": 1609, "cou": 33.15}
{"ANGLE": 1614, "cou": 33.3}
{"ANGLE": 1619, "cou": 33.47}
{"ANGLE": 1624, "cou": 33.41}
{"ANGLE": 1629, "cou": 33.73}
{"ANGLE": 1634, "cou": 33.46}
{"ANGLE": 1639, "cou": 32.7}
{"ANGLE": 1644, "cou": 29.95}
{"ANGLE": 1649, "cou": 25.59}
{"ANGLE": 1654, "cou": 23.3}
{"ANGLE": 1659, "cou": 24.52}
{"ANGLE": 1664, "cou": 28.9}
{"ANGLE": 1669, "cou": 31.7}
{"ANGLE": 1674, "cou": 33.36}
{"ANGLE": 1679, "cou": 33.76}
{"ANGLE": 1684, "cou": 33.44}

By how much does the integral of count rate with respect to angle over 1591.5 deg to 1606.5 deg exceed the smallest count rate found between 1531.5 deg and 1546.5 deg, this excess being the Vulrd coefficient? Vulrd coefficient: 467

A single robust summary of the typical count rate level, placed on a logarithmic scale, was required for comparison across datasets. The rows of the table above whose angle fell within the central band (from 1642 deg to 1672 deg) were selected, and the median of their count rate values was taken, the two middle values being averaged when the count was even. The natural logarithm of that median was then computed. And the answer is 3.30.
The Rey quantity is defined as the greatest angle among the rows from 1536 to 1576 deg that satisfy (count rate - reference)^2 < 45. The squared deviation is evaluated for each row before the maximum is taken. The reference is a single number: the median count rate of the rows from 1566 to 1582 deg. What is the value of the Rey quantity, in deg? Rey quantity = 1574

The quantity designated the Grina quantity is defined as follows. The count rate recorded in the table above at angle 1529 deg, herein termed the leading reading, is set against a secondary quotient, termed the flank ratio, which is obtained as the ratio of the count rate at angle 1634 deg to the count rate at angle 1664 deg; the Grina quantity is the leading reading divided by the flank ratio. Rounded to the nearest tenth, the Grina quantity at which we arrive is 29.0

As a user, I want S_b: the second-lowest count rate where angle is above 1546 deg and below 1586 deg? 21.54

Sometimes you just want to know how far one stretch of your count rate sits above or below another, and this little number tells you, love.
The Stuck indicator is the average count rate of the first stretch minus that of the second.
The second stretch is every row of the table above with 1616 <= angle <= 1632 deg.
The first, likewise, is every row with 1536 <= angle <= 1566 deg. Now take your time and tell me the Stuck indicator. -4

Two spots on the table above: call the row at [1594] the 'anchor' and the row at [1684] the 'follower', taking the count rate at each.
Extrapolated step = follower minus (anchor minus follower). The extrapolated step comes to 34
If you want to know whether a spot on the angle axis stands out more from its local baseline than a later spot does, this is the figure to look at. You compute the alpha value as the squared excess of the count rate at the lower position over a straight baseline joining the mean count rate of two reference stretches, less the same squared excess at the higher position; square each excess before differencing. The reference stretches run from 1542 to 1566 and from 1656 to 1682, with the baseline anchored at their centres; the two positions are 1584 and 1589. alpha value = -4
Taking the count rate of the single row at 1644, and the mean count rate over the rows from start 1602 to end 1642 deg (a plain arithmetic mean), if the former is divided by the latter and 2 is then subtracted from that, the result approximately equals -1.10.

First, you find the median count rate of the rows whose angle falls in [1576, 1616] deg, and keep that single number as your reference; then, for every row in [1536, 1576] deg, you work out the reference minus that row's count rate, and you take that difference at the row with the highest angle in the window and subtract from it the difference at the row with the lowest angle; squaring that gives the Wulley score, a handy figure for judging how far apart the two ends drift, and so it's 59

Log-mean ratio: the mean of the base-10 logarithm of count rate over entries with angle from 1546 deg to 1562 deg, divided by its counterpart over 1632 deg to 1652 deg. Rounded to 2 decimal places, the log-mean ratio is 0.99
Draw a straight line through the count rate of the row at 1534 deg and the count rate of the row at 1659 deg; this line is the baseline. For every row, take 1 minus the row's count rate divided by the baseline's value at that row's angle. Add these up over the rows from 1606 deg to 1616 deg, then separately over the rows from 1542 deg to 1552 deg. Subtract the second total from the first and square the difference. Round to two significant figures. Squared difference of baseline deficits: 0.16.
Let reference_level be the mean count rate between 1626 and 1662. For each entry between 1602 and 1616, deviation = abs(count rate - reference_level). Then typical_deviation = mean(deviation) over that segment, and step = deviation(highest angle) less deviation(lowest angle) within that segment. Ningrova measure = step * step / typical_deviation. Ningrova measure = 0.0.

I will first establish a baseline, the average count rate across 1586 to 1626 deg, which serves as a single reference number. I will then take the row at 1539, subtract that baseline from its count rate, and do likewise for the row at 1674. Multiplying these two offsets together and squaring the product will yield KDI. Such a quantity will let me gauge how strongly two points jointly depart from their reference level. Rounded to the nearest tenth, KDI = 0.0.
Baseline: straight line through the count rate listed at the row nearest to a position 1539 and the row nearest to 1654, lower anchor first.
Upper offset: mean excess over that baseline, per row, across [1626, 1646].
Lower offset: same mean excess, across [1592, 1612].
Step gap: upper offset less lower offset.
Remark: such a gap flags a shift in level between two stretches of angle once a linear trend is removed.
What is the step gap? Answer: 2.4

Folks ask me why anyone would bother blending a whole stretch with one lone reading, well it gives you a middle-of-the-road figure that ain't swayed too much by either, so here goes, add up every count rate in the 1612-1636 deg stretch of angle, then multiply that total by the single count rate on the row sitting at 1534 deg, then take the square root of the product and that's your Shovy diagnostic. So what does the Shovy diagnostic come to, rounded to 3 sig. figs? 74.8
